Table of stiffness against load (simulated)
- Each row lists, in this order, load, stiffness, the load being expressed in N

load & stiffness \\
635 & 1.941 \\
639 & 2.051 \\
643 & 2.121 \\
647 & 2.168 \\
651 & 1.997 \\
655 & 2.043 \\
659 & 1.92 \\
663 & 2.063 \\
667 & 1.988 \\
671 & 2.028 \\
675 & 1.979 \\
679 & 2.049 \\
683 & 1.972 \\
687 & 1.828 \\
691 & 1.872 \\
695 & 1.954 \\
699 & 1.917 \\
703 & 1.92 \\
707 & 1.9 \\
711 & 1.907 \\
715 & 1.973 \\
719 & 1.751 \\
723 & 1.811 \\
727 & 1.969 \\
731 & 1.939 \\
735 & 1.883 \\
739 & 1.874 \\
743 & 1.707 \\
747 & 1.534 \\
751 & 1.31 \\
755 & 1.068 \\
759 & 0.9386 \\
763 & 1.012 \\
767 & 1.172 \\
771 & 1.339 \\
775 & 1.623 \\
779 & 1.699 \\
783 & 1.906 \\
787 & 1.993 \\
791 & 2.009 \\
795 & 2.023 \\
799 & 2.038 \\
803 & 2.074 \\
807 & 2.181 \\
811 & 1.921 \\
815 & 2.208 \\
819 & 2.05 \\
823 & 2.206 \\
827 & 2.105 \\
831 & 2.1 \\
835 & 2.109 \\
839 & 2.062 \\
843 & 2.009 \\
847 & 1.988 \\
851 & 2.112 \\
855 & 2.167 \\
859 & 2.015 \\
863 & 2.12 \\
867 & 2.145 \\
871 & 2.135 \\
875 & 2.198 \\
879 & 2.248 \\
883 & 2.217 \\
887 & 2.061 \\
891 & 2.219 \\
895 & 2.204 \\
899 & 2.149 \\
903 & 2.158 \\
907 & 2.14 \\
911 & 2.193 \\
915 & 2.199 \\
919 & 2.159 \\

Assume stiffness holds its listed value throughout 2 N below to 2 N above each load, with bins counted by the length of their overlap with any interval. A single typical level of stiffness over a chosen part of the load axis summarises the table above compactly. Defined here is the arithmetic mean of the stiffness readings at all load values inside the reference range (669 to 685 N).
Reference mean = 2.01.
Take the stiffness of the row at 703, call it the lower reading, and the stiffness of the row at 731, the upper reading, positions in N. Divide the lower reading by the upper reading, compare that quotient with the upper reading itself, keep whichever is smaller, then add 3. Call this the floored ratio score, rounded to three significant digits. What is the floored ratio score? 3.99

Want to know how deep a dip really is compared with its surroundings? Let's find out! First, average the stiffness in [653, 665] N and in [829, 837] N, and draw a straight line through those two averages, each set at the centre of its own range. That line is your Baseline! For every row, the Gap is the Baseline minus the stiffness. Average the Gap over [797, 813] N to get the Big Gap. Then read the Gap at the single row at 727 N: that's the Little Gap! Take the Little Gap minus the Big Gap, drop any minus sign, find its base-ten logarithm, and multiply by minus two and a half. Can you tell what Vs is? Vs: 3.5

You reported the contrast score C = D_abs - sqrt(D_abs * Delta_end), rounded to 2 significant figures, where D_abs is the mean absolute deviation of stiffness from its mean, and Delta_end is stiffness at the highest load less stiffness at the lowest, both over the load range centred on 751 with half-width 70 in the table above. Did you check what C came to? 0.11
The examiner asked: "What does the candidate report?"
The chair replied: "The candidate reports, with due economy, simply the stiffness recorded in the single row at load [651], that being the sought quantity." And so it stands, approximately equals 1.997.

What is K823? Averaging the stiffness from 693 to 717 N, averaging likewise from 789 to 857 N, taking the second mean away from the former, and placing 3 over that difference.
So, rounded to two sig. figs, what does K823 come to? -20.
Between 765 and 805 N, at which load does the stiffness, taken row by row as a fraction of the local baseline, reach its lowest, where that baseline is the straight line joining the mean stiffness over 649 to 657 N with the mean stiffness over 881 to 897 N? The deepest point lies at 767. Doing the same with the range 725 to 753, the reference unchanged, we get 751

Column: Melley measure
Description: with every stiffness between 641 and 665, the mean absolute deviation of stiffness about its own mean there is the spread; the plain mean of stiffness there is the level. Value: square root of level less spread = 1.41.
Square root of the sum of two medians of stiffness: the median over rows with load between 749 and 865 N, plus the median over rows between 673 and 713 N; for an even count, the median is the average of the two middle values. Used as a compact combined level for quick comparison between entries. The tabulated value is 1.98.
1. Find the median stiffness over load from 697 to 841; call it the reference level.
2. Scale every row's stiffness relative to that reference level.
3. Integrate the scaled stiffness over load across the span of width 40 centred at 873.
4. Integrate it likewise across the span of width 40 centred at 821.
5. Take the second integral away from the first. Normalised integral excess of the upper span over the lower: 1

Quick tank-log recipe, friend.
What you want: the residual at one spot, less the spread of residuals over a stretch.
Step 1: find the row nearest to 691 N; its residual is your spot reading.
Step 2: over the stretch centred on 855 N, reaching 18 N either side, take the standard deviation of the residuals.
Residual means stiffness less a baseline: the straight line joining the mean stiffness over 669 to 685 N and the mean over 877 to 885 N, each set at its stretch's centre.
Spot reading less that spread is -0.21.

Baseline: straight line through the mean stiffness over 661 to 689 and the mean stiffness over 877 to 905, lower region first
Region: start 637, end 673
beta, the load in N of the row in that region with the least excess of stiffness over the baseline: 659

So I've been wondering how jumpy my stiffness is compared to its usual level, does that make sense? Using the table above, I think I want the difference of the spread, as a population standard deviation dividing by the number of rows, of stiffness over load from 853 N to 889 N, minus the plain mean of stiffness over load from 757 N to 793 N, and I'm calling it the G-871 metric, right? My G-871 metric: -1.45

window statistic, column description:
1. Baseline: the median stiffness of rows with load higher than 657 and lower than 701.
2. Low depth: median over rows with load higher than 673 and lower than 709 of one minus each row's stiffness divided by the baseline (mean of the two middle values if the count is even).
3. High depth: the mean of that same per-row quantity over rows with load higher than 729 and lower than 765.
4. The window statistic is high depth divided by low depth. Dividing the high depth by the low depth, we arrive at 10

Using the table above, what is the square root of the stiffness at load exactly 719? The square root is 1.32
